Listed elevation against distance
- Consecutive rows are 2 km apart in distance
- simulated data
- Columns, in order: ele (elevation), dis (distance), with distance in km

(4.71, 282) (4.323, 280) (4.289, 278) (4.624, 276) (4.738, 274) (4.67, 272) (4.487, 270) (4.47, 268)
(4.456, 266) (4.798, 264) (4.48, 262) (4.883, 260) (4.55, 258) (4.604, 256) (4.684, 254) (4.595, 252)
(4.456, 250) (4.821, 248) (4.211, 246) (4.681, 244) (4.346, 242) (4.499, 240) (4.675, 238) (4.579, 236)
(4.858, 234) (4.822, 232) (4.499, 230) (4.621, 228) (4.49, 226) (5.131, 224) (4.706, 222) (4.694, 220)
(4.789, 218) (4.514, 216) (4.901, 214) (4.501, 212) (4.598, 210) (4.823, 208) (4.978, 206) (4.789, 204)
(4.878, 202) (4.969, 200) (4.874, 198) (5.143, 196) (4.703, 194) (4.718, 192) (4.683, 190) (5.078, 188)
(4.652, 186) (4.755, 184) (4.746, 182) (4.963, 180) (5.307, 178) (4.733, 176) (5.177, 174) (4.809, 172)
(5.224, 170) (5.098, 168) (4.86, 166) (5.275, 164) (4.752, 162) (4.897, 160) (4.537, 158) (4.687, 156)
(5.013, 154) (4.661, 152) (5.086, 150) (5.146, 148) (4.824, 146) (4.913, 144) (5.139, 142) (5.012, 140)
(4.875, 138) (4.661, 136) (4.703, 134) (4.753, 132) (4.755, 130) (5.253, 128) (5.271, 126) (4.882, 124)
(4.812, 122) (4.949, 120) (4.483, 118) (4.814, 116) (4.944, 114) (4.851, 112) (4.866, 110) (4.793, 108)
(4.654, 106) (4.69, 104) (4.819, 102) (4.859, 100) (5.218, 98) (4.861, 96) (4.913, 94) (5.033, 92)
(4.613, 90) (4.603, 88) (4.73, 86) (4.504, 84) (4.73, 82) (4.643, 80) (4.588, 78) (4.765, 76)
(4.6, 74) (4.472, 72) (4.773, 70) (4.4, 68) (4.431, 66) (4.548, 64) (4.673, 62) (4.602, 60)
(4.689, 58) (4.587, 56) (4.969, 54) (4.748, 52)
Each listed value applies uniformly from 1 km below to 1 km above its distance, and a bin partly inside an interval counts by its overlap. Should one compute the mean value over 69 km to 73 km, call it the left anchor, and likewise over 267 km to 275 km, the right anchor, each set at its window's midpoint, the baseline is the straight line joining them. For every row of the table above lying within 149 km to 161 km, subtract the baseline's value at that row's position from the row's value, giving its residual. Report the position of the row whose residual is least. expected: 158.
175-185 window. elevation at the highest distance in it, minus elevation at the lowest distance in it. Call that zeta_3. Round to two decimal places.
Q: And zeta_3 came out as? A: 0.02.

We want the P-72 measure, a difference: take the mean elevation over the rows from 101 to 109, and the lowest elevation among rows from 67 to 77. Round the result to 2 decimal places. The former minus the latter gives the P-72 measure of 0.34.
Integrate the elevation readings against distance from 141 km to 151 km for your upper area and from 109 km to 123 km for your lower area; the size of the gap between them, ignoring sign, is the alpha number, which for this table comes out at 17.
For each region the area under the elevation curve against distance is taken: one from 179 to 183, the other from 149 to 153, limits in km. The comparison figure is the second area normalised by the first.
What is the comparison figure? 1.00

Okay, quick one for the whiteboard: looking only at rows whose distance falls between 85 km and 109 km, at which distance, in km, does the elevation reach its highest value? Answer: 98 km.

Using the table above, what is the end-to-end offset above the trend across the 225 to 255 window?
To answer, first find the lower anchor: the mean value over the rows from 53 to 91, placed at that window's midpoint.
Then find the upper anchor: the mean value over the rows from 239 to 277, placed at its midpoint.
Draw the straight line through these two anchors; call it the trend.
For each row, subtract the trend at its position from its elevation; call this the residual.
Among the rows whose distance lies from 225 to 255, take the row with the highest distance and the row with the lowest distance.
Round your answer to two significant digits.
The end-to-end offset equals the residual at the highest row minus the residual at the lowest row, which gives 0.20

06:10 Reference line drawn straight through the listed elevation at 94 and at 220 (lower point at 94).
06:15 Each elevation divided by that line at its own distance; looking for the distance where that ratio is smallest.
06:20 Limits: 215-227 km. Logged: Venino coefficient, 226 km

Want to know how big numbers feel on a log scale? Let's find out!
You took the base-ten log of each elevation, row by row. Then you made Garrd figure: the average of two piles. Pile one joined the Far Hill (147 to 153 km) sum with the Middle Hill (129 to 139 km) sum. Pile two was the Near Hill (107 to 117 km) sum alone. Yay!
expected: 4.4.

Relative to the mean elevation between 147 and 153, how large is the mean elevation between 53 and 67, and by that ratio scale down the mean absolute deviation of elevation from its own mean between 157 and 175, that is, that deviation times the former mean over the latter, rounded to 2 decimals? 0.22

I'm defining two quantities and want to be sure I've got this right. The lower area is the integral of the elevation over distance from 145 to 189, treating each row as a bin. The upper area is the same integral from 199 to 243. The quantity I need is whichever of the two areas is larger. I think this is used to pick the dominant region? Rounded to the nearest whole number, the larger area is 217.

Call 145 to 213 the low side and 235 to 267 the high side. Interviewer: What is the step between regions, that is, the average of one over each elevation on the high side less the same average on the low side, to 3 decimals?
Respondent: 0.013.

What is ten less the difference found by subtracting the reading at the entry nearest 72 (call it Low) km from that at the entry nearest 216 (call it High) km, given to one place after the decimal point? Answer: 10.0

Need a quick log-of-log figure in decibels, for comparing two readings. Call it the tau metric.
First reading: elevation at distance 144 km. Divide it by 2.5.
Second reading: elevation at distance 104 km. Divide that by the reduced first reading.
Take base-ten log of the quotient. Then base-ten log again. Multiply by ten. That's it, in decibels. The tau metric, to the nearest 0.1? -4.2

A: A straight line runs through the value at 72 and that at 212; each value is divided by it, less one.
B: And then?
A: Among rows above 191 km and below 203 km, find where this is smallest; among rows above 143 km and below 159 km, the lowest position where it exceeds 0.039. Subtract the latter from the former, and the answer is 50 km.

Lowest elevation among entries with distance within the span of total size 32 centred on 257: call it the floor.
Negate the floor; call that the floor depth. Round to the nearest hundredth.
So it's -4.21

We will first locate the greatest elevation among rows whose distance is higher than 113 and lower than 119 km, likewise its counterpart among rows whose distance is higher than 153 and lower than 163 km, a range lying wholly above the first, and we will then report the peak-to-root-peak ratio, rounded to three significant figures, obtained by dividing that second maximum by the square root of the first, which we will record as 2.25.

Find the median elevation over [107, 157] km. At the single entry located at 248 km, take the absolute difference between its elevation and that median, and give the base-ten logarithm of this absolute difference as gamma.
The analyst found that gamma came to -1.3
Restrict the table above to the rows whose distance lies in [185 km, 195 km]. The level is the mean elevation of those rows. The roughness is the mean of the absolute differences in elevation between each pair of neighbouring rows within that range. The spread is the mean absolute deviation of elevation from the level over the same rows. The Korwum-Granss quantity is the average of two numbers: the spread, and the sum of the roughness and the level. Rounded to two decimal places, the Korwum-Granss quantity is 2.55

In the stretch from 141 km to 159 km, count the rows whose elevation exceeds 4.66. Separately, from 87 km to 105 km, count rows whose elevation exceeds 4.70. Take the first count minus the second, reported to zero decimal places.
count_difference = 2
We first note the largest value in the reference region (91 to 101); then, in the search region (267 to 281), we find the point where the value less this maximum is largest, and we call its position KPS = 274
